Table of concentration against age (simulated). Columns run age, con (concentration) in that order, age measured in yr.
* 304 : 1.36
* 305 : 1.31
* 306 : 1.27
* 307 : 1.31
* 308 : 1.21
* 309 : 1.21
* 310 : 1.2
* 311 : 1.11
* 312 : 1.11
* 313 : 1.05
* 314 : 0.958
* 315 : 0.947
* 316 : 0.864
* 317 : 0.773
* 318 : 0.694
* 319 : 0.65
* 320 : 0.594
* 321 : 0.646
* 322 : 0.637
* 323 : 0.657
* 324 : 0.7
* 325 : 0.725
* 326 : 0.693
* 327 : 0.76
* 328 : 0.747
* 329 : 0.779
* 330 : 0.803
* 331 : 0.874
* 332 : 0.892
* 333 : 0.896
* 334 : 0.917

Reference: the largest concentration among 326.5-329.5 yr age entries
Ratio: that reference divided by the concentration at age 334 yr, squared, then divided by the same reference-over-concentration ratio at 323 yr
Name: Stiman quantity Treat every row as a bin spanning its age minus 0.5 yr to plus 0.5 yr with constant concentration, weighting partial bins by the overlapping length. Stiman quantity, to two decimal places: 0.61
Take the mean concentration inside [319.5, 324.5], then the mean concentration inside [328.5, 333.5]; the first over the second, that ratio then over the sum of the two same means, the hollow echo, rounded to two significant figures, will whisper 0.51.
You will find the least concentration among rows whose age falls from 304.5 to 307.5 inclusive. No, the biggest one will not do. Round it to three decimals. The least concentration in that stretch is 1.270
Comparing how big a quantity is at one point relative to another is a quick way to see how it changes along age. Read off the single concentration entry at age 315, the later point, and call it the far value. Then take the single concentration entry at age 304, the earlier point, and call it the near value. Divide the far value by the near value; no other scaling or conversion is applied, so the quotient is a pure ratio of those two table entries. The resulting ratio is 0.70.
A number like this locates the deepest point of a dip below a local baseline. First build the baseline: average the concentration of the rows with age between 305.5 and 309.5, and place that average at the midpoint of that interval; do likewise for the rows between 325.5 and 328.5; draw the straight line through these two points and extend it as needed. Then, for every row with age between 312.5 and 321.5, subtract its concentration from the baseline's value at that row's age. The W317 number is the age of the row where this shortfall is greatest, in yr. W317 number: 320 yr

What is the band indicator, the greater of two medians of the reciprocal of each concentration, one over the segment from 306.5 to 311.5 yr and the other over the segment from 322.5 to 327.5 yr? 1.43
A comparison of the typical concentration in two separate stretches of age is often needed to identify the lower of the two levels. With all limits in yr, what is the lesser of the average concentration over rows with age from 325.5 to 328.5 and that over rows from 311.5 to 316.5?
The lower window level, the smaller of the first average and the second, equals 0.73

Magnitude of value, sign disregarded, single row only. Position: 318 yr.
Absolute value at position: 0.69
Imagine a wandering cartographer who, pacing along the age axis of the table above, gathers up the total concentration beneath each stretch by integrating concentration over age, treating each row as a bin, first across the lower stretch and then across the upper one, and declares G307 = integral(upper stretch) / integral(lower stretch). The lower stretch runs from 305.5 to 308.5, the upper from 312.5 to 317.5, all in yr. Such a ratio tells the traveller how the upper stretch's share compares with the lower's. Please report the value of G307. 1.2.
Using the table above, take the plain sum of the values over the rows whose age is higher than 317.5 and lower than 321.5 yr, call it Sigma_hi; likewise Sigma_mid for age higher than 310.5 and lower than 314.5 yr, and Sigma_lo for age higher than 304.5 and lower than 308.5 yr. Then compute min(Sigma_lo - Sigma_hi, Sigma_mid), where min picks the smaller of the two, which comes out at 2.52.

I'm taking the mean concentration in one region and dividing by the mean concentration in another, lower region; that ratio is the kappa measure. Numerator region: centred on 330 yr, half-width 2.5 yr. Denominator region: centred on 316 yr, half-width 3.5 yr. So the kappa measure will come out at 1.0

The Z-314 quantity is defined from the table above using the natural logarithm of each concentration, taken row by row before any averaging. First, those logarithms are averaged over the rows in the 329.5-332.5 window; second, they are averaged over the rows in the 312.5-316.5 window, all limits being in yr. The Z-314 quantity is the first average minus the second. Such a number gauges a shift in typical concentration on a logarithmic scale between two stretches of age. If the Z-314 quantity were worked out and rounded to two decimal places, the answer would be -0.11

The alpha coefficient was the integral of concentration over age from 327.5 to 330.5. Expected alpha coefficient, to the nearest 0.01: 2.33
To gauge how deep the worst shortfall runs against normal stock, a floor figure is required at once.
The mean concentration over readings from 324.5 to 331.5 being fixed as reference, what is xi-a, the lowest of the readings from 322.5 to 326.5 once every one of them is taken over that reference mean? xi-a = 0.85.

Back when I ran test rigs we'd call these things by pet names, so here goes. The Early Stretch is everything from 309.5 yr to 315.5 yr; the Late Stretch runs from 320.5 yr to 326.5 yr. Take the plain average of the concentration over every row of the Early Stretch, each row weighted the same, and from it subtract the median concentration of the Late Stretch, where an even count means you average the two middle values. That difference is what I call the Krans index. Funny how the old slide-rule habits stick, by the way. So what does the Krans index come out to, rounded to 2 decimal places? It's 0.39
